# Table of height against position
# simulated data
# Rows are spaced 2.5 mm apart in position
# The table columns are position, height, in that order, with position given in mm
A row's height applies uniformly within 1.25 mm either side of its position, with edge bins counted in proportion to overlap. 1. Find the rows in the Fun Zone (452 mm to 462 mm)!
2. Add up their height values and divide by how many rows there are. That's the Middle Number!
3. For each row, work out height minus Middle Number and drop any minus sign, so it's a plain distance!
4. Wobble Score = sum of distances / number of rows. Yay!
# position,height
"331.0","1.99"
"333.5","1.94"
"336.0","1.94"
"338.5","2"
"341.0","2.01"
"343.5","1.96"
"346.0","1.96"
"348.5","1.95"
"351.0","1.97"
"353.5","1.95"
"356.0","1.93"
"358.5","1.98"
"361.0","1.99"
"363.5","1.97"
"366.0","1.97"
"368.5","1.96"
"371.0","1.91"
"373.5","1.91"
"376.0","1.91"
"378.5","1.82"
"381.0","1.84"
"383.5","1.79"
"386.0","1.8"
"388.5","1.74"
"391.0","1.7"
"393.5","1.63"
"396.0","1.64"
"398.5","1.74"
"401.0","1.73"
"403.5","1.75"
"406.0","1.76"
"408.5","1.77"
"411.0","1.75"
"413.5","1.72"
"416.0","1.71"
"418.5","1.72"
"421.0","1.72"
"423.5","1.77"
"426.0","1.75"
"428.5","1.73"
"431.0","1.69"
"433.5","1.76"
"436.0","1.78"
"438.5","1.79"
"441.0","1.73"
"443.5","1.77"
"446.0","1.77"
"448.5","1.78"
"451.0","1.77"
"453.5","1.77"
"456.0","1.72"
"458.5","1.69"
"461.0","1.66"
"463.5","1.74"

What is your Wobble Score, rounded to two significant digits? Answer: 0.035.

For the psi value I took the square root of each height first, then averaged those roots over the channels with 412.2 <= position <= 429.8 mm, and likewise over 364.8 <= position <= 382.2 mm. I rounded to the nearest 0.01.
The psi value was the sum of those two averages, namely 2.70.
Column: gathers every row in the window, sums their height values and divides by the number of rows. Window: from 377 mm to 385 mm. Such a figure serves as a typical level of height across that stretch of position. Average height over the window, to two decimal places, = 1.82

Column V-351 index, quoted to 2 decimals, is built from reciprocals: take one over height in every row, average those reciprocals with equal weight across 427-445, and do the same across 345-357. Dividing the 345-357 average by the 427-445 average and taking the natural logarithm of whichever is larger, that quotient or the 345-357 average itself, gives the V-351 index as -0.11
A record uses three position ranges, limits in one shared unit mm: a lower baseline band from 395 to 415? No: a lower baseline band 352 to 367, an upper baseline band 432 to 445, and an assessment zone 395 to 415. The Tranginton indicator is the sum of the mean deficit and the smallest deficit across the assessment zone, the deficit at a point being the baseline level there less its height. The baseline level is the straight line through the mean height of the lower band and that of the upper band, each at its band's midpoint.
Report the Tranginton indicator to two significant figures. 0.19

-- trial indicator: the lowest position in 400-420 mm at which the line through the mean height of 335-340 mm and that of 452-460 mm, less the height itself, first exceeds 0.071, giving 401.0 mm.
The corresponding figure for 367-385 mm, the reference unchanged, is 383.5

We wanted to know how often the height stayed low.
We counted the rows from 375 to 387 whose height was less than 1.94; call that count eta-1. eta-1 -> 5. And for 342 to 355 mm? 0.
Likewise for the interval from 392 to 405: 5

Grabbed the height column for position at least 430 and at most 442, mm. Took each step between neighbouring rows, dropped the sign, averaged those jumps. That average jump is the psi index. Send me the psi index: 0.040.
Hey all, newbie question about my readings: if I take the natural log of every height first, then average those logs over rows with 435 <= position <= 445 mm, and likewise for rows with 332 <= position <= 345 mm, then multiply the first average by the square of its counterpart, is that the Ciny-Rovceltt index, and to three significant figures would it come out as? 0.262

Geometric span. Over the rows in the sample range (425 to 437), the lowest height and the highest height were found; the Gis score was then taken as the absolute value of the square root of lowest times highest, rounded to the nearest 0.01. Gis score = 1.73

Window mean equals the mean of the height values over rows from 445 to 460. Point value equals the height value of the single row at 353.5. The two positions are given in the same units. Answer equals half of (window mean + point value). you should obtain 1.85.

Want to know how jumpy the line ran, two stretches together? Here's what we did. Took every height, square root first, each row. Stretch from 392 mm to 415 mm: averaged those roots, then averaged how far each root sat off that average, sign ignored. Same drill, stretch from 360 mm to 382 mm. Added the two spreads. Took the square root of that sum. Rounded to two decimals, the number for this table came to 0.18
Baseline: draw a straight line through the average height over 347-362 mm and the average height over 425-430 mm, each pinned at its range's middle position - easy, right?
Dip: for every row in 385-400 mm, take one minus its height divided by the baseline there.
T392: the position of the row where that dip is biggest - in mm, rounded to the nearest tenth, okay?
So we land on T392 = 393.5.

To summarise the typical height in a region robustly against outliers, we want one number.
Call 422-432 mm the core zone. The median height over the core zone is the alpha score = 1.74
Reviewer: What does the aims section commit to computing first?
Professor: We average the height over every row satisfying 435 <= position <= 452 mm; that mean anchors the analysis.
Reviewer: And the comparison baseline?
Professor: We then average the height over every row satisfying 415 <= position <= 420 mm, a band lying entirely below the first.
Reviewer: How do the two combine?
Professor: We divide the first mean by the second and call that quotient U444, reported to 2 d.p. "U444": 1.03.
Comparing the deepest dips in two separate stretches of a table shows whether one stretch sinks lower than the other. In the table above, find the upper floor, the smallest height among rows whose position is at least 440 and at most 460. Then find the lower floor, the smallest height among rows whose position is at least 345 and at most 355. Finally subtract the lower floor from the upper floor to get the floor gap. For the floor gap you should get -0.26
